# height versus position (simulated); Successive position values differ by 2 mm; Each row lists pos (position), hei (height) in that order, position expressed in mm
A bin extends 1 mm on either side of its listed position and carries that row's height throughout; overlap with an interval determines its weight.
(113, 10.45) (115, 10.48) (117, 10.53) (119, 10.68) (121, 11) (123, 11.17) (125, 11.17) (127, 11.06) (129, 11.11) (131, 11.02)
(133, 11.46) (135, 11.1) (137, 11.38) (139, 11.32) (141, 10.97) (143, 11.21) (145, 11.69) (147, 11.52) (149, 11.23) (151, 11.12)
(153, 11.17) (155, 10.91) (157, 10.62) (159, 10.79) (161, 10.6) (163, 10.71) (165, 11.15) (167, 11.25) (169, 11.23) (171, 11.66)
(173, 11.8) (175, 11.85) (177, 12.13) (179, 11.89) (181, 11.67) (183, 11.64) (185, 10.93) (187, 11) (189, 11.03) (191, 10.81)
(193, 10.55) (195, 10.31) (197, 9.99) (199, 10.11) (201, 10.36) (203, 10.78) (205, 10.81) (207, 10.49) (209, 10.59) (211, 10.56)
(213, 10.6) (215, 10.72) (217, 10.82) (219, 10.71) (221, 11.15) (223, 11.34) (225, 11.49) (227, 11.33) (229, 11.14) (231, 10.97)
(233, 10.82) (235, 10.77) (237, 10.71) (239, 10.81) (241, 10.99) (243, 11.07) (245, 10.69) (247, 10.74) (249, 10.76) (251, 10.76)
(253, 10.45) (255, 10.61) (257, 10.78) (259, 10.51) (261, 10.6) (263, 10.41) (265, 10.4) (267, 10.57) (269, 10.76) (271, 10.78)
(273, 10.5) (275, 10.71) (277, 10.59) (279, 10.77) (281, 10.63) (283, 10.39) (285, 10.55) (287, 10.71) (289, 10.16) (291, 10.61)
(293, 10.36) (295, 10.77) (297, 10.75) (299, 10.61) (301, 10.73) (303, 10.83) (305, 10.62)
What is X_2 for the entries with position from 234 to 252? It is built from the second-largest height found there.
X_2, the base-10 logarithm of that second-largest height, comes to 1.04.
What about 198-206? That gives 1.03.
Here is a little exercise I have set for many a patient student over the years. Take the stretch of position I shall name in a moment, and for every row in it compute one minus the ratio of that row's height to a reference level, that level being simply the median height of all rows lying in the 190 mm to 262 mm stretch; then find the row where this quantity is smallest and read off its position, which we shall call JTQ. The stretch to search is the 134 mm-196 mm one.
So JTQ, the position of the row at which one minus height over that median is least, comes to 177 mm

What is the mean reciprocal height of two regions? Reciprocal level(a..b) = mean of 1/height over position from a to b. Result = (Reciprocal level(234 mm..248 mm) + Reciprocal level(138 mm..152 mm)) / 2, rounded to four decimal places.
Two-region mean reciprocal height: 0.0905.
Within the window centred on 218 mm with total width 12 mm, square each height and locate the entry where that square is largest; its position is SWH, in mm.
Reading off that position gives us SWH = 223 mm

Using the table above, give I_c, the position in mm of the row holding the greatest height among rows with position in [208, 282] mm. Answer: 225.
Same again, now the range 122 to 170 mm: 145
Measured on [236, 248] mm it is 243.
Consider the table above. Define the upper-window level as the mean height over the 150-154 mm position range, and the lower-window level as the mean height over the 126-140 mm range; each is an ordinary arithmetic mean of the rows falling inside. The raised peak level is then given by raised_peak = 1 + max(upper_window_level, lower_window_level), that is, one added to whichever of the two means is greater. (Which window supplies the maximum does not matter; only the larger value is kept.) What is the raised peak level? 12.21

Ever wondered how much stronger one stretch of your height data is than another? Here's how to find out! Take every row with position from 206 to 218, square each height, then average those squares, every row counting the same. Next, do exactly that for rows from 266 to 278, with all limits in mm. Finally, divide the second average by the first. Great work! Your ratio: 1.00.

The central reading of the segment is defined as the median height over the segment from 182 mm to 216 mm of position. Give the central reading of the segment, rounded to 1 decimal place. 10.6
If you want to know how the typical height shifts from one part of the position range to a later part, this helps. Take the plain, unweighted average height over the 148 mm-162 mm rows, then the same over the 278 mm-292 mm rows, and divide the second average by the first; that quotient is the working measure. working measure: 0.97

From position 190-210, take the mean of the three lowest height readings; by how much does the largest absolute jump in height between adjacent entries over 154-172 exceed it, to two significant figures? -9.7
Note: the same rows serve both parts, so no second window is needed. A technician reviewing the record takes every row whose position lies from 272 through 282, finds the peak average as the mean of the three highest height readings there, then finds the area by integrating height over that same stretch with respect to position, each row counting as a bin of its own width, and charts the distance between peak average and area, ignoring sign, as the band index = 96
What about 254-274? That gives 201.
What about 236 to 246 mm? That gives 98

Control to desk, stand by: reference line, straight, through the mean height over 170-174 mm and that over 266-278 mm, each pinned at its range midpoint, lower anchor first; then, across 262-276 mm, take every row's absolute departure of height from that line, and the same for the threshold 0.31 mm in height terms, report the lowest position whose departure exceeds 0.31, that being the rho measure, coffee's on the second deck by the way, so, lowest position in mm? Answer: 263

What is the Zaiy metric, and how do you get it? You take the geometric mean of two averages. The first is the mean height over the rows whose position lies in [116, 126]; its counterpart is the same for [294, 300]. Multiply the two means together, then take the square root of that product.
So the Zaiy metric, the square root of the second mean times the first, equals 10.8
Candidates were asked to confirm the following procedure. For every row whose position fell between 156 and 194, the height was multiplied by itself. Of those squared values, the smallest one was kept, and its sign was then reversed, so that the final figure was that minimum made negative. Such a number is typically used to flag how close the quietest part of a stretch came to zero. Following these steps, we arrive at -111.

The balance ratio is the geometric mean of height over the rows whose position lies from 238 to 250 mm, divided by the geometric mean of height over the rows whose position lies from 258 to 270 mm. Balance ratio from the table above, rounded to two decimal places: 1.03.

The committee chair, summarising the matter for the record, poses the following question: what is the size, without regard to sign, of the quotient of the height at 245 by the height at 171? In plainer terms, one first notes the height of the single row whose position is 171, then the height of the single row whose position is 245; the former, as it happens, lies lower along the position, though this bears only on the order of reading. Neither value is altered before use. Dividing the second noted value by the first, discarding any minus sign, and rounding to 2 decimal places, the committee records 0.92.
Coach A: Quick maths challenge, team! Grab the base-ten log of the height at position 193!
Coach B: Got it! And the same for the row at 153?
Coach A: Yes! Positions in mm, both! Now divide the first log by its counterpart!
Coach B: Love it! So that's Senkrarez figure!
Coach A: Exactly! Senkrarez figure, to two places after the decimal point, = 0.98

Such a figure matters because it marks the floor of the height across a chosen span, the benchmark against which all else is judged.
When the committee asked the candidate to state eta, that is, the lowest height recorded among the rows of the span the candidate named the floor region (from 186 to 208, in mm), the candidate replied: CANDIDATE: 9.99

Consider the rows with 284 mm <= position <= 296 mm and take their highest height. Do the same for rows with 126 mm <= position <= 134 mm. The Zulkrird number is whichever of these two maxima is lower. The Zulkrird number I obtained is 10.8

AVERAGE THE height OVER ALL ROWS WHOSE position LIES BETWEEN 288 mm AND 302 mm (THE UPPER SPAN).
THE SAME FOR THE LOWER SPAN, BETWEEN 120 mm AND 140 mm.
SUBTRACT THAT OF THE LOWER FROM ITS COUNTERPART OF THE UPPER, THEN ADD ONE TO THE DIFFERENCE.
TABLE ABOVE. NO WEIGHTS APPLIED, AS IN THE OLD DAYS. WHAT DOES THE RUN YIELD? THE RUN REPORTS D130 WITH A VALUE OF 0.39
